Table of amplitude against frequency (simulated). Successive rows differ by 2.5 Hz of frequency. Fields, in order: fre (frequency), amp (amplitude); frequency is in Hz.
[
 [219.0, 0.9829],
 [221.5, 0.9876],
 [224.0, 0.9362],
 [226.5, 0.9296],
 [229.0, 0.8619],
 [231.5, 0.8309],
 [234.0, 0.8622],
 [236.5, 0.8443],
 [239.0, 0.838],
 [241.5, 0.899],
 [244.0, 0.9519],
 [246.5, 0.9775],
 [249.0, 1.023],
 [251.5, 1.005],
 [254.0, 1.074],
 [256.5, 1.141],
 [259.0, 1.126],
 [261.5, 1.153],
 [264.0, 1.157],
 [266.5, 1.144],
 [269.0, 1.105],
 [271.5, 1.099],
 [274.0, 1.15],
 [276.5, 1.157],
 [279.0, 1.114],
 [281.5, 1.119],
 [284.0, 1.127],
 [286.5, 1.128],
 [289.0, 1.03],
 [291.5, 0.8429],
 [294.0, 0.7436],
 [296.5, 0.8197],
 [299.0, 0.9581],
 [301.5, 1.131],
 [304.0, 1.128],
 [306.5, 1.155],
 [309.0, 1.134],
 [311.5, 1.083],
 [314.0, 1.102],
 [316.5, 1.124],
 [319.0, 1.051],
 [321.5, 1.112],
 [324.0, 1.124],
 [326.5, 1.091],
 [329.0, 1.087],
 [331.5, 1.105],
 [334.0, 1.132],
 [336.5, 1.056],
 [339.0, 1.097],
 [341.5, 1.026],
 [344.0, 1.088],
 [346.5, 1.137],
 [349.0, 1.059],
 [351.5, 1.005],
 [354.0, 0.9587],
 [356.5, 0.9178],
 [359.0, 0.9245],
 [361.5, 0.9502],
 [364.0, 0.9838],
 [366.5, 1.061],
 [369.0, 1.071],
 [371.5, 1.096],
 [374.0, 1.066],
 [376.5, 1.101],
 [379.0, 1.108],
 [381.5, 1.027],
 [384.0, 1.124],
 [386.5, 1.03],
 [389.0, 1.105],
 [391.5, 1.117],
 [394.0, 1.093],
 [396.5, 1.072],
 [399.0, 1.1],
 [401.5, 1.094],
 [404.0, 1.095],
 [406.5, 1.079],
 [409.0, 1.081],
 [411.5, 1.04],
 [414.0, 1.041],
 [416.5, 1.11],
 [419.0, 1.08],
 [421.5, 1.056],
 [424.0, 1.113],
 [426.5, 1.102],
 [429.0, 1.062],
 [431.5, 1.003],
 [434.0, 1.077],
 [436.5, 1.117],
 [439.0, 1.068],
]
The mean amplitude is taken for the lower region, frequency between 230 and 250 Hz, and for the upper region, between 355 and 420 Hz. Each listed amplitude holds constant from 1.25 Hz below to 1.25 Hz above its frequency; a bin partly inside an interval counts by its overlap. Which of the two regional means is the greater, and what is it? 1.060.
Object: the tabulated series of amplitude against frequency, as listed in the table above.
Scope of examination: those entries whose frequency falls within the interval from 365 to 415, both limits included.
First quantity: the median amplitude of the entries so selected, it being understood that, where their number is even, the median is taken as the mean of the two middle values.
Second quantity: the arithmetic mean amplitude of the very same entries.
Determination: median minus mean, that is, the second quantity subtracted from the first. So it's 0.007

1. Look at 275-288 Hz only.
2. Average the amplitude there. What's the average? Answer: 1.13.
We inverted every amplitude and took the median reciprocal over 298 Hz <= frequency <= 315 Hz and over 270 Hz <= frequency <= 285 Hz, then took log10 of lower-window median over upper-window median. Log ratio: 0.002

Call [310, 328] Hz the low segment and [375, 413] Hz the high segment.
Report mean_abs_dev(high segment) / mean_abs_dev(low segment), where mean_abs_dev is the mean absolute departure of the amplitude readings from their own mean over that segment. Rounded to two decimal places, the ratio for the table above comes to 1.19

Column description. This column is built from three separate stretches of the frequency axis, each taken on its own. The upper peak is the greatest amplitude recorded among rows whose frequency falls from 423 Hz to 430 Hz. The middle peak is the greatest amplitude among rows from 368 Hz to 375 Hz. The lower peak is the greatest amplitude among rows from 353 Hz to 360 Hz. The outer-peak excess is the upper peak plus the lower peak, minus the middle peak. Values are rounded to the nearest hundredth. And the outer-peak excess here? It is 0.98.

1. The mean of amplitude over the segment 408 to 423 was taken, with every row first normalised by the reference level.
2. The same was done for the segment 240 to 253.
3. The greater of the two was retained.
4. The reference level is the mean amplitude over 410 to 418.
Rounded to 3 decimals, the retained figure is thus 1.004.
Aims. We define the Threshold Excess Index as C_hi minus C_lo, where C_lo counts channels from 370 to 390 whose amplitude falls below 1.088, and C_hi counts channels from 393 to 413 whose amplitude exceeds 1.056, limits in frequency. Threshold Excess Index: 4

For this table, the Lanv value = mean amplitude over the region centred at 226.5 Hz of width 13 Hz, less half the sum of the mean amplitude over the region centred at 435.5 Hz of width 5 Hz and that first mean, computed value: -0.09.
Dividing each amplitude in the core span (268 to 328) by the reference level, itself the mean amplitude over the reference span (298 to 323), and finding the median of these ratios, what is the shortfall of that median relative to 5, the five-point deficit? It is 3.99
